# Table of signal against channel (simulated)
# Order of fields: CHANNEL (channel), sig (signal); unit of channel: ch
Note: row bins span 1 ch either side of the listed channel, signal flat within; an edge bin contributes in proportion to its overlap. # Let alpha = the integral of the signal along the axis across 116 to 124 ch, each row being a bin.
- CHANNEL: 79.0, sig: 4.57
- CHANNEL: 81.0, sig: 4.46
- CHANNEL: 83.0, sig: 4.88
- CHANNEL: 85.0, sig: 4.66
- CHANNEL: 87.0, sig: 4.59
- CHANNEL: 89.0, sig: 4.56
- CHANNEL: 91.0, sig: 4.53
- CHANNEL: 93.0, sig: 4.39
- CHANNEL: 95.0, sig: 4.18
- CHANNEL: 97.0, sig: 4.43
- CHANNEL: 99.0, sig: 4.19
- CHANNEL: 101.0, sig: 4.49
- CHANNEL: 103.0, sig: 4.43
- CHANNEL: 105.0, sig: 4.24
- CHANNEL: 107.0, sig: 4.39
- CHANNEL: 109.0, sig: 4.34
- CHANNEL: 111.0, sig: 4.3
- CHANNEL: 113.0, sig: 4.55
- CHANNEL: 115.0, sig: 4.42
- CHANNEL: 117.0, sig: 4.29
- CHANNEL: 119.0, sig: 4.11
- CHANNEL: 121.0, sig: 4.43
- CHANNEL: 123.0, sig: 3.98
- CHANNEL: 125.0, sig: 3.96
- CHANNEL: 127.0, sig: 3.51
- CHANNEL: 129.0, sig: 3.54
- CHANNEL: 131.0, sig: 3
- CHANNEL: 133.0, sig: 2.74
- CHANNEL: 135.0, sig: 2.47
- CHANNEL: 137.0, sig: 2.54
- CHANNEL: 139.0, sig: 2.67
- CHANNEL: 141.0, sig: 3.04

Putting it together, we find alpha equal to 33.6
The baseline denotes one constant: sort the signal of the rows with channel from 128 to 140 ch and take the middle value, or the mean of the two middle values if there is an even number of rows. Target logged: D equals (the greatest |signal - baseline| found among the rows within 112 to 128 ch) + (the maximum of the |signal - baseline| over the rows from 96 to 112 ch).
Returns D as 3.63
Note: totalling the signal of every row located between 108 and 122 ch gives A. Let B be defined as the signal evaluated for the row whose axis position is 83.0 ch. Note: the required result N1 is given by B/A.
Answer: 0.160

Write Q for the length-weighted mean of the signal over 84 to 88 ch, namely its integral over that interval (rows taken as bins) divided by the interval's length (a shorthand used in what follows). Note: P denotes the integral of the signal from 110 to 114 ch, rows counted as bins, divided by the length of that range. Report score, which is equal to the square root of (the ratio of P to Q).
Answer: 0.98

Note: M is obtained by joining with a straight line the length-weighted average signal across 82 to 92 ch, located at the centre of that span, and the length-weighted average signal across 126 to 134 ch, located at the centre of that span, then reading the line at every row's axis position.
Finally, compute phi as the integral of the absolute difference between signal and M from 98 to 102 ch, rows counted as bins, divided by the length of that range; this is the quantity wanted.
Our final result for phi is 0.2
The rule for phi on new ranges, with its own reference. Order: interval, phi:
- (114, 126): 0.7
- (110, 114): 0.6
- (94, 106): 0.2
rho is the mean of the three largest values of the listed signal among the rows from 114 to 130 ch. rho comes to 4.38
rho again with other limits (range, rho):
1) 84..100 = 4.60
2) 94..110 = 4.45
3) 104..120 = 4.45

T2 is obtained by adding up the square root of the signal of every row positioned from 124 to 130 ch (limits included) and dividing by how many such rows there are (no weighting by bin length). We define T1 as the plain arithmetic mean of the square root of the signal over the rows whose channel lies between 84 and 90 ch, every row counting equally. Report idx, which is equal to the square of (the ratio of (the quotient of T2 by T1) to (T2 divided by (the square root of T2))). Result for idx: 0.42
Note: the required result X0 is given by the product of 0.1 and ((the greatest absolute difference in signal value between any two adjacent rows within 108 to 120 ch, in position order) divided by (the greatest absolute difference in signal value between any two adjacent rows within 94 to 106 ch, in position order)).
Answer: 0.08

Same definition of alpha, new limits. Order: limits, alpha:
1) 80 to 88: 37.2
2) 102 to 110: 34.8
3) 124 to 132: 28.0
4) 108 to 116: 35.2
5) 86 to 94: 36.1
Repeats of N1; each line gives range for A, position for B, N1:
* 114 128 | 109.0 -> 0.151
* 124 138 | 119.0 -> 0.189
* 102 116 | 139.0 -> 0.087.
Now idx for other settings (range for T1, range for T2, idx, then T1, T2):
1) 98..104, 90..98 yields 0.48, 2.09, 2.09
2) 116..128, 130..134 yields 0.42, 2.01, 1.69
